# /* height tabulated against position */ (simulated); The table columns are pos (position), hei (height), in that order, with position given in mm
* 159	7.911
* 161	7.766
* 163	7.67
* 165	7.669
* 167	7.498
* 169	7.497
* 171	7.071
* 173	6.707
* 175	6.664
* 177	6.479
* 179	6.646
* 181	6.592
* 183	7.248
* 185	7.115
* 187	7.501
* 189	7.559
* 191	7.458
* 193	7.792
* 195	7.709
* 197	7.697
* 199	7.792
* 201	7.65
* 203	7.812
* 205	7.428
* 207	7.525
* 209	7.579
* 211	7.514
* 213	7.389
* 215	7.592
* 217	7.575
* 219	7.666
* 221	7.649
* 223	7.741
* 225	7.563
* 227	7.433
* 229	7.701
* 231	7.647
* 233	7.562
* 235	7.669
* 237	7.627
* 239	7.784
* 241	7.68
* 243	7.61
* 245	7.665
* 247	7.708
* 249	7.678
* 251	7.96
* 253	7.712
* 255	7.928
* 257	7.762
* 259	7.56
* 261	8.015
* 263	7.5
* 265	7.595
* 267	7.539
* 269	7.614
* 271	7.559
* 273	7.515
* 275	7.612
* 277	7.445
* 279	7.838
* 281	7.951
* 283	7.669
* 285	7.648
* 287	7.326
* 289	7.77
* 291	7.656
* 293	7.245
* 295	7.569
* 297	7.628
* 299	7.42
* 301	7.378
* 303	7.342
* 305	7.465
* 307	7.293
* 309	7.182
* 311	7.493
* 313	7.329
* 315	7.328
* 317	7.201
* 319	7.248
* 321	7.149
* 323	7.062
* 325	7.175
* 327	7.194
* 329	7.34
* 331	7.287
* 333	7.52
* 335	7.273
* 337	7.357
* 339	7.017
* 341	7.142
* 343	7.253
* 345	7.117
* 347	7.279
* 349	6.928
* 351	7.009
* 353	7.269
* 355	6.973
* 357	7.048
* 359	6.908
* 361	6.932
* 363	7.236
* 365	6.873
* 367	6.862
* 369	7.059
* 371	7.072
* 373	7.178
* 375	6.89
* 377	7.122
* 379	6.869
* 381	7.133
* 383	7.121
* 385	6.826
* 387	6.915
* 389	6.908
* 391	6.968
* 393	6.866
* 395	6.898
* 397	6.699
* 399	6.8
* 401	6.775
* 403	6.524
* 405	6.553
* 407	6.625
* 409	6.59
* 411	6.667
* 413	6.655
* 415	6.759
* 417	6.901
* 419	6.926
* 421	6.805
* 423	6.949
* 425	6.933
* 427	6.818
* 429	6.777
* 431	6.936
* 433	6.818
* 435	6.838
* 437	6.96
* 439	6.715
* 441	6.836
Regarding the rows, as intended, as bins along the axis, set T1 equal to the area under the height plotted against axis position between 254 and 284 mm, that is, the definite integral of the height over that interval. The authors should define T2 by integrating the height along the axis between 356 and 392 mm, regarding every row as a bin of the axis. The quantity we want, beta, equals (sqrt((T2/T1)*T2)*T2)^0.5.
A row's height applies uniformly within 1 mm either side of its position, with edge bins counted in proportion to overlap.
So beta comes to 65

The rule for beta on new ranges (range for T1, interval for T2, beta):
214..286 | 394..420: 36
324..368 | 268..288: 36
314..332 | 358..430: 147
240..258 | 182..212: 66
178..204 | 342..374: 61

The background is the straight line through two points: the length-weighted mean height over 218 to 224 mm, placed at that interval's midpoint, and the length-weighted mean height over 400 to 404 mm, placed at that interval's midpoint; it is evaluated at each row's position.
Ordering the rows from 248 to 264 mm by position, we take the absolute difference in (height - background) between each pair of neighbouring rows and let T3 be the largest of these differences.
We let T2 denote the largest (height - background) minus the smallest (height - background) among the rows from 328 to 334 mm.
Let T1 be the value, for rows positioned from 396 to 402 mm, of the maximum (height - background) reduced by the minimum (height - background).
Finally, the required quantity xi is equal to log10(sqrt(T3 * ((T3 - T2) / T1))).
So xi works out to 0.0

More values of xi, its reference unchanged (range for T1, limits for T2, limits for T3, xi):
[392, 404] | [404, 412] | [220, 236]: -0.5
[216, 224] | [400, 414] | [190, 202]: -0.4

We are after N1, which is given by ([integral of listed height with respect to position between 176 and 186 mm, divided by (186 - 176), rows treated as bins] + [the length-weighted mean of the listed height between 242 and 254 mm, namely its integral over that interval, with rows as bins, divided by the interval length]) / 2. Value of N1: 7.27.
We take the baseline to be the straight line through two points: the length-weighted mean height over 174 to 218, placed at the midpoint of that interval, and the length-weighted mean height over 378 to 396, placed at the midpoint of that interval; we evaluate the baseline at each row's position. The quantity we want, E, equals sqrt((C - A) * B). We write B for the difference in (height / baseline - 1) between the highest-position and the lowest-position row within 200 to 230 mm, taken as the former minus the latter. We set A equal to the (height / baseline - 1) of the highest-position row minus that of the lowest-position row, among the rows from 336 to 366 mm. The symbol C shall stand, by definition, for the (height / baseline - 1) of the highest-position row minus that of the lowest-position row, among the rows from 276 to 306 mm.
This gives 0.0339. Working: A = -0.06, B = 0.016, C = 0.012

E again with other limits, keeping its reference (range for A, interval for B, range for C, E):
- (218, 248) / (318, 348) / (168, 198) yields 0.0169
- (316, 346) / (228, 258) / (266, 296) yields 0.0169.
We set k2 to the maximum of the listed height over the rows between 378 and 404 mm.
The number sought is 7.133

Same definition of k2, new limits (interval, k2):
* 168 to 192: 7.559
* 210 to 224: 7.741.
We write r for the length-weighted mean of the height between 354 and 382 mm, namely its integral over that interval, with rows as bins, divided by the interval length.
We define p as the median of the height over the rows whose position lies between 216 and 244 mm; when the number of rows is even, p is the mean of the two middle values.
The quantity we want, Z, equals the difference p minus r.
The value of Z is 0.6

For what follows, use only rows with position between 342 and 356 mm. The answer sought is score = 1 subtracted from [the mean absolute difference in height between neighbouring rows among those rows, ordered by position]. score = -0.79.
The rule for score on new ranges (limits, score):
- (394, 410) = -0.90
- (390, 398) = -0.89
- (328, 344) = -0.83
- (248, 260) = -0.78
